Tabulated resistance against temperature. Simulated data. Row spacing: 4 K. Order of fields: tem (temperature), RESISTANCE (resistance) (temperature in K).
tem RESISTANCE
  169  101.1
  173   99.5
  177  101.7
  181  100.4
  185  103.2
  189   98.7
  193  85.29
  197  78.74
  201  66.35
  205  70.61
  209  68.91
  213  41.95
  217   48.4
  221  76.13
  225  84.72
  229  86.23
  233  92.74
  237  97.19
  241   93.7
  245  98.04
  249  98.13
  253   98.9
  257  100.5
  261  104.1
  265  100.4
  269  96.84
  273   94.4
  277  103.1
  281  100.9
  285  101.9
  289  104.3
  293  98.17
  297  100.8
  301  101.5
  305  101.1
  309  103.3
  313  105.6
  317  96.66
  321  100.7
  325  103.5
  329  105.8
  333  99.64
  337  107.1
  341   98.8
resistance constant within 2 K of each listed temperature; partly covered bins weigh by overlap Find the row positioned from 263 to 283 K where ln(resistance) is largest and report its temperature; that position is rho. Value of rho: 277 K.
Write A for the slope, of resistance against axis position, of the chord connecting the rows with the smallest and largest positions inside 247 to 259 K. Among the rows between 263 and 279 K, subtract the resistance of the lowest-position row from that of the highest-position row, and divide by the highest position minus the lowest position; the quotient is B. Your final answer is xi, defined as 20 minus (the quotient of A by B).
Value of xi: 19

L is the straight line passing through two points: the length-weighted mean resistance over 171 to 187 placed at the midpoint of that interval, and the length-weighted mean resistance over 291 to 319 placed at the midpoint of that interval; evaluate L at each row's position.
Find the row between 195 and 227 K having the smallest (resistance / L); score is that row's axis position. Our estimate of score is 213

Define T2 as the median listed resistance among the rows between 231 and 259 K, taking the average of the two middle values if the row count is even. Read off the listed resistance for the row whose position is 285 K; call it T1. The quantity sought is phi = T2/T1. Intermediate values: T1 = 101.9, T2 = 98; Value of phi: 0.96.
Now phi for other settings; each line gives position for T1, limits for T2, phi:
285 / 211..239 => 0.83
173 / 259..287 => 1.01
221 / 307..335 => 1.36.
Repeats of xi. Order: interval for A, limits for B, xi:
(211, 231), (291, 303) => 13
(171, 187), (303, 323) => 32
